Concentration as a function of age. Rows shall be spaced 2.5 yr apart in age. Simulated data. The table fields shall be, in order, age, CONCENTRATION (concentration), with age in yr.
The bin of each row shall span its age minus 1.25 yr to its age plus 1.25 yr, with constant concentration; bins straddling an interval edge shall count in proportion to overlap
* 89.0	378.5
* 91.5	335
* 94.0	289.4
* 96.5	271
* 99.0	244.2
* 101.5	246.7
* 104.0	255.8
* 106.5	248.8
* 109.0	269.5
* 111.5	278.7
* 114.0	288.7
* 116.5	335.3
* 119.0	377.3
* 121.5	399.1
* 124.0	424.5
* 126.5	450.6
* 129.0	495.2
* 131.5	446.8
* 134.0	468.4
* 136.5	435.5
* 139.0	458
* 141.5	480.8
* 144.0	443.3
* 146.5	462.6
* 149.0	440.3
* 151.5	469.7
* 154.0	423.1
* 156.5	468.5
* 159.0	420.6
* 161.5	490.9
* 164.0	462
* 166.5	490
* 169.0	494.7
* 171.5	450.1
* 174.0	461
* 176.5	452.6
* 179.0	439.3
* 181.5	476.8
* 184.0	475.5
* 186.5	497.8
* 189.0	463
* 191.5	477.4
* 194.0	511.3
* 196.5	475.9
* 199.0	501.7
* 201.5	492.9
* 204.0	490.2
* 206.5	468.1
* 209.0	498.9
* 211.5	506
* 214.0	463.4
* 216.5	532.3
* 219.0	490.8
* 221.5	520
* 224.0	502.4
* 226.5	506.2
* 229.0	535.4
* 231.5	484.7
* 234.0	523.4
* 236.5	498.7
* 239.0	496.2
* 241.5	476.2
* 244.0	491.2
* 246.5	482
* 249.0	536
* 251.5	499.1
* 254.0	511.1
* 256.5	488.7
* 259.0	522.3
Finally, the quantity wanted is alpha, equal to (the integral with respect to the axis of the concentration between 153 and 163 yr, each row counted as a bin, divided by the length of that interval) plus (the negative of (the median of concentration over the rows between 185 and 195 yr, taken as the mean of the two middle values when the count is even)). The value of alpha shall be -36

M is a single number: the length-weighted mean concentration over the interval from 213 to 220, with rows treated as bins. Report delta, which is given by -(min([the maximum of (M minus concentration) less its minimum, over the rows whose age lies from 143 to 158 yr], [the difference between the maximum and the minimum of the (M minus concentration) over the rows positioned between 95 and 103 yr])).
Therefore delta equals -27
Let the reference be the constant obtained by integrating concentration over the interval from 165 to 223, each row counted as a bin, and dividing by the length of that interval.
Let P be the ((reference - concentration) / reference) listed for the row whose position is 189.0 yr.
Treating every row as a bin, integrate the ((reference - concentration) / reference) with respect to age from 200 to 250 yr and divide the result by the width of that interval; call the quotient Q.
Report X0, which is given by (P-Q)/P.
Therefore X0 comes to 1.75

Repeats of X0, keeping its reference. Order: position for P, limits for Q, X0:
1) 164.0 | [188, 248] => 1.54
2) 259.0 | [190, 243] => 0.64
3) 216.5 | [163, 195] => 1.23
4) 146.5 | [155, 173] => 0.23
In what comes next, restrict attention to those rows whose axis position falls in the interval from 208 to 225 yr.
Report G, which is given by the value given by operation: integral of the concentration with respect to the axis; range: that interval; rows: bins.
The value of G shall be 8534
